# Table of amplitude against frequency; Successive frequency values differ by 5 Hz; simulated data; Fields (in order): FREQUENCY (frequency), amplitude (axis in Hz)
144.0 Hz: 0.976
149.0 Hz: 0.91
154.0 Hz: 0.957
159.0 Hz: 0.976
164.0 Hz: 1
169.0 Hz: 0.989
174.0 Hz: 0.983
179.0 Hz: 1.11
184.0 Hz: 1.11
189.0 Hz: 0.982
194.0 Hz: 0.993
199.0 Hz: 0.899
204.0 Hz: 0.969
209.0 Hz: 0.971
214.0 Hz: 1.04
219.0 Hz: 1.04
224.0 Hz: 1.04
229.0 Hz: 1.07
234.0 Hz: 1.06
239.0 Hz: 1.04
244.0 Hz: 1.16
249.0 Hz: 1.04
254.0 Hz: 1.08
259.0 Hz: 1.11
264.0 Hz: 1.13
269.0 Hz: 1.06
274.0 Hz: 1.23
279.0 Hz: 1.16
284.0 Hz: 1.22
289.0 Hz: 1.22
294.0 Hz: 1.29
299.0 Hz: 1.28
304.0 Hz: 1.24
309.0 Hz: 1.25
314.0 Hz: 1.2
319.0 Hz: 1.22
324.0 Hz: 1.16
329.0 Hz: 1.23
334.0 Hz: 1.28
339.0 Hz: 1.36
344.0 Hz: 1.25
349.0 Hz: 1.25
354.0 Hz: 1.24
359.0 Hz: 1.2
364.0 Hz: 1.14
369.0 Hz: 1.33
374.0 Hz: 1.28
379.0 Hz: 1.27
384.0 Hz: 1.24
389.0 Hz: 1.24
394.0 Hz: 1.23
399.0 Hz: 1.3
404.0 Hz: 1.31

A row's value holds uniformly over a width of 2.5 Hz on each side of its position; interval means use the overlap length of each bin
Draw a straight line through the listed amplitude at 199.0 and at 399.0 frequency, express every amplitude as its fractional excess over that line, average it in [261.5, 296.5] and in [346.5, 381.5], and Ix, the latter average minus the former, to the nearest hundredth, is -0.11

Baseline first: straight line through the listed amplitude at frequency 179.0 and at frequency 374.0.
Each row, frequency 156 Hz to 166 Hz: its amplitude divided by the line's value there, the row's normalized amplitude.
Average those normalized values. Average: 0.90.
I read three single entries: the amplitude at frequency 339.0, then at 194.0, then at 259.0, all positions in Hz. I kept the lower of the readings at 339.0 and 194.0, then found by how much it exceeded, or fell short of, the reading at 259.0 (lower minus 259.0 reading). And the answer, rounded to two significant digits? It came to -0.12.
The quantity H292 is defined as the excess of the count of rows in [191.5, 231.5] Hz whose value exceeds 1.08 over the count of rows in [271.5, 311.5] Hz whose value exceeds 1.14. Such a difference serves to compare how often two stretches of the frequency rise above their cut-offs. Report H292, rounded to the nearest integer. -8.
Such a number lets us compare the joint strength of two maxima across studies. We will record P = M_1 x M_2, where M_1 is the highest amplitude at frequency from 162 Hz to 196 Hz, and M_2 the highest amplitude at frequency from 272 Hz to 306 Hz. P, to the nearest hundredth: 1.43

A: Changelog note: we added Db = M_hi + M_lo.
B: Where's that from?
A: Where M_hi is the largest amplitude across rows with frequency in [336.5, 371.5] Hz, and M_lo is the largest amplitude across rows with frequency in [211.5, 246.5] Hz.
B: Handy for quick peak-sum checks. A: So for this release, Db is 2.52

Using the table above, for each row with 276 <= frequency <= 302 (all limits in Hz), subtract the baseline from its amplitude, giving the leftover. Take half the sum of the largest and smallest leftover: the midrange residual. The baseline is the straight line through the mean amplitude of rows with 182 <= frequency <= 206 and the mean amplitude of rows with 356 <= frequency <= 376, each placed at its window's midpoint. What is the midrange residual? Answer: 0.10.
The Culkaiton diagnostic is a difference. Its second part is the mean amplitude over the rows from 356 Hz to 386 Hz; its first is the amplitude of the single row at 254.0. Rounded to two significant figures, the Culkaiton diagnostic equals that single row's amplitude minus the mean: -0.16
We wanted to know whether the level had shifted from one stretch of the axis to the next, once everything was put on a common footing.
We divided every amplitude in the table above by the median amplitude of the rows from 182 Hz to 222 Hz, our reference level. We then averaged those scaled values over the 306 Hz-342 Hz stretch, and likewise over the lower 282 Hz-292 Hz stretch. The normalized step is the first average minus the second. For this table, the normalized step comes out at 0.02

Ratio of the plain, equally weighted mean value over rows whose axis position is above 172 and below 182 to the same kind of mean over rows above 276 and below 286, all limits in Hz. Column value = 0.88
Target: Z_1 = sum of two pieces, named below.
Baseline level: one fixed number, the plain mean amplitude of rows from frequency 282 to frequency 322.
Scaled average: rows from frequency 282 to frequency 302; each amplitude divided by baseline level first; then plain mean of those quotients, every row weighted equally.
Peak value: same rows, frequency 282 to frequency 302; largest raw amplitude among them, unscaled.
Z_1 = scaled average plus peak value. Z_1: 2.30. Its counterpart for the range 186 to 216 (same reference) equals 1.83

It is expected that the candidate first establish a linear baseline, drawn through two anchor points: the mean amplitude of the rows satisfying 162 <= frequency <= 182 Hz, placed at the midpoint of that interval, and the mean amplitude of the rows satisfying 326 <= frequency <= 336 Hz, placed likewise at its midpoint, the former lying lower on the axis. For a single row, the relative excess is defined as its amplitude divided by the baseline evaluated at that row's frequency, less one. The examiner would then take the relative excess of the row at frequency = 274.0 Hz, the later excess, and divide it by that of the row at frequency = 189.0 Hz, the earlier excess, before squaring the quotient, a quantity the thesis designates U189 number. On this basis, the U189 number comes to 0.7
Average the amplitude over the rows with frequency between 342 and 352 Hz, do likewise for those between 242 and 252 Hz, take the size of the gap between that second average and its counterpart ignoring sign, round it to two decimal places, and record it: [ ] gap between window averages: 0.15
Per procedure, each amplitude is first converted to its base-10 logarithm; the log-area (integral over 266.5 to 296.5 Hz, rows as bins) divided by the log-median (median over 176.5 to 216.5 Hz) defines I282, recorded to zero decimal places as -423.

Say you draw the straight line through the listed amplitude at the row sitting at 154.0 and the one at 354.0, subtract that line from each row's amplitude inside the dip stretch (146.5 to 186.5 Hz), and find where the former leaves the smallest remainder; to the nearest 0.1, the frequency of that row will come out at 149.0 Hz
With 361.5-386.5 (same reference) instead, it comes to 364.0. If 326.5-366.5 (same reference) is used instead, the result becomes 364.0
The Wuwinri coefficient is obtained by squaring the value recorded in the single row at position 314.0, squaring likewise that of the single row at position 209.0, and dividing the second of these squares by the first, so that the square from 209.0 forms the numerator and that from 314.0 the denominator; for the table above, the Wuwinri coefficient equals 0.65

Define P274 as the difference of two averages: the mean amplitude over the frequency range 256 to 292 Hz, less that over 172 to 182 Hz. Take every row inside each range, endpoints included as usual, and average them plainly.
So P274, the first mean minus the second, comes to 0.11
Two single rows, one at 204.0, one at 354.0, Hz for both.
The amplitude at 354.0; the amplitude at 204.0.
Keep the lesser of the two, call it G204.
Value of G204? 0.969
